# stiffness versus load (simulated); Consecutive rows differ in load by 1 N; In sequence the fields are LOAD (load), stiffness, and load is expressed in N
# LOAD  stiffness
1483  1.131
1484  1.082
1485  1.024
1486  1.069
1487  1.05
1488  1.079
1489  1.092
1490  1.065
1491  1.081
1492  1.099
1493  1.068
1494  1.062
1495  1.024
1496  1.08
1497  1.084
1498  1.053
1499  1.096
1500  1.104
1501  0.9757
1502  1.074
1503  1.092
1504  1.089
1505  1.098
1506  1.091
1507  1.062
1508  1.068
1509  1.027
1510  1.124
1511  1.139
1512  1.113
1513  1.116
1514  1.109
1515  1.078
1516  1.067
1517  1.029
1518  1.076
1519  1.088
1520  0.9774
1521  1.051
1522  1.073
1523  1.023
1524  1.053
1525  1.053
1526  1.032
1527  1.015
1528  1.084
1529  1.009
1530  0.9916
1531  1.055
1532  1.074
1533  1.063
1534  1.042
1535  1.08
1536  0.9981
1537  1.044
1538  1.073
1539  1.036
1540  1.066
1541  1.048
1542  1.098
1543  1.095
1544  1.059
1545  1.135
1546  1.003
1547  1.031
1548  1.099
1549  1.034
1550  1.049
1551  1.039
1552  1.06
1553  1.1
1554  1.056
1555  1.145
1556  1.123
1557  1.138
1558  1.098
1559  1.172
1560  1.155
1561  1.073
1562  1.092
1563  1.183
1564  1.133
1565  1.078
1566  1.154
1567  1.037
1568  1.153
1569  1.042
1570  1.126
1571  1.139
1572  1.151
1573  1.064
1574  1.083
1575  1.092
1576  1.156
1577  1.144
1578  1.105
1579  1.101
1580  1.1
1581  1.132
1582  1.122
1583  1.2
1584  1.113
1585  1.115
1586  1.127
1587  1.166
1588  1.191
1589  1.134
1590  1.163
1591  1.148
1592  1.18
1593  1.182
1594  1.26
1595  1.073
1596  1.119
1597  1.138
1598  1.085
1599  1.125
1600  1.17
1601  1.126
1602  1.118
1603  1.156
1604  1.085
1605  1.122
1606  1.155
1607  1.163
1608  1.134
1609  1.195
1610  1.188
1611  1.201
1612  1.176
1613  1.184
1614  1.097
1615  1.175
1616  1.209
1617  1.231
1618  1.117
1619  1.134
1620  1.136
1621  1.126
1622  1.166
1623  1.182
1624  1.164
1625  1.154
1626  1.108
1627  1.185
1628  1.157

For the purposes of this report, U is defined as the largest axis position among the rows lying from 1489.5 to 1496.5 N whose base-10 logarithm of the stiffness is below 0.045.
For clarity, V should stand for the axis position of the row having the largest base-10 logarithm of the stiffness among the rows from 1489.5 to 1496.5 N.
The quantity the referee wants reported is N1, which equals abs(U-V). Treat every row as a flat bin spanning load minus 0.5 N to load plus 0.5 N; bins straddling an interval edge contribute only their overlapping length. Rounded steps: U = 1496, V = 1492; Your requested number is 4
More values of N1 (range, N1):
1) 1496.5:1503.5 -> 3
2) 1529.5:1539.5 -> 4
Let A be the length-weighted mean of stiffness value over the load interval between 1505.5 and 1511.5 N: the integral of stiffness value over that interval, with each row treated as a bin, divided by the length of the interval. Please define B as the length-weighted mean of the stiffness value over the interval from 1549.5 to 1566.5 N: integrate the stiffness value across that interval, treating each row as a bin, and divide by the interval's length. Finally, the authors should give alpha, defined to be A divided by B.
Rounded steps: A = 1.09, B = 1.11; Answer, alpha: 0.98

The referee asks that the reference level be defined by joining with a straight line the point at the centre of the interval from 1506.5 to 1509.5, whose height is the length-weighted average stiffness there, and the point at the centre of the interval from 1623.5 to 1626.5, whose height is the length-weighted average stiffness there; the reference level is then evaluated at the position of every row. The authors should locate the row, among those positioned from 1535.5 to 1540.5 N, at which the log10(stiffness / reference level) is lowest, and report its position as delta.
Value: 1536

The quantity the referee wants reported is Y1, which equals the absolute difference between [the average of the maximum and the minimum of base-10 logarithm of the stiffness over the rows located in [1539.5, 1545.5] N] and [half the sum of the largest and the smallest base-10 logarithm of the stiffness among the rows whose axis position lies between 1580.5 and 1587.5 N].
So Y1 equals 0.025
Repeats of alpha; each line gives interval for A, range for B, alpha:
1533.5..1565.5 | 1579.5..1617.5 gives 0.94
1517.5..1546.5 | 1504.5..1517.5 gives 0.97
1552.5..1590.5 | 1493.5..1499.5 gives 1.05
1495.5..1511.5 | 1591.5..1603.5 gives 0.94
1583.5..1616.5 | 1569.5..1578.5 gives 1.03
